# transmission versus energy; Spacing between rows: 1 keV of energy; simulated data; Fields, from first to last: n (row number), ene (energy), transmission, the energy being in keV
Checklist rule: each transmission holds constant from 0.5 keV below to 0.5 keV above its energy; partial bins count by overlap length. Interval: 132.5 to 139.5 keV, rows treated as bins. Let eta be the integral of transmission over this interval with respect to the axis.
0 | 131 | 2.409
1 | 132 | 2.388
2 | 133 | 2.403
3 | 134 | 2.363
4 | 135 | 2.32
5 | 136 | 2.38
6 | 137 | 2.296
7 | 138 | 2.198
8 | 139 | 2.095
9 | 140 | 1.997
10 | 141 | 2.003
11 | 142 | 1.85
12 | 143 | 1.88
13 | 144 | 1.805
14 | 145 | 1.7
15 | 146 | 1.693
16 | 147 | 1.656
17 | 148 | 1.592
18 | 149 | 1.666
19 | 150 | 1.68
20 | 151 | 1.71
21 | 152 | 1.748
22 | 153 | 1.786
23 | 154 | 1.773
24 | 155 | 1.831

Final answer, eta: 16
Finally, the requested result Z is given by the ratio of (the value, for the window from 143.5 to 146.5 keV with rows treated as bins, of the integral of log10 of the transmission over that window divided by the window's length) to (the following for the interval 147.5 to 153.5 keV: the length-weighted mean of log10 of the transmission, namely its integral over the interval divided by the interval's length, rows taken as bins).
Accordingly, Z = 1.0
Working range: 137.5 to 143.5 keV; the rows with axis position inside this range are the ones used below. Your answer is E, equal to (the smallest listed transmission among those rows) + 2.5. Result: 4.35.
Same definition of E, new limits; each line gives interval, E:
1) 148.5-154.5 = 4.17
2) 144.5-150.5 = 4.09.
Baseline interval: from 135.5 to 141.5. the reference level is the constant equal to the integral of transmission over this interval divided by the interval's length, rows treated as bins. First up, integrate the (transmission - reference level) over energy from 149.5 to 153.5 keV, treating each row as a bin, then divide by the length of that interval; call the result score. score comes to -0.4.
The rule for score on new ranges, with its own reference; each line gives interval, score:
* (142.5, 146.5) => -0.4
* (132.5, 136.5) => 0.2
